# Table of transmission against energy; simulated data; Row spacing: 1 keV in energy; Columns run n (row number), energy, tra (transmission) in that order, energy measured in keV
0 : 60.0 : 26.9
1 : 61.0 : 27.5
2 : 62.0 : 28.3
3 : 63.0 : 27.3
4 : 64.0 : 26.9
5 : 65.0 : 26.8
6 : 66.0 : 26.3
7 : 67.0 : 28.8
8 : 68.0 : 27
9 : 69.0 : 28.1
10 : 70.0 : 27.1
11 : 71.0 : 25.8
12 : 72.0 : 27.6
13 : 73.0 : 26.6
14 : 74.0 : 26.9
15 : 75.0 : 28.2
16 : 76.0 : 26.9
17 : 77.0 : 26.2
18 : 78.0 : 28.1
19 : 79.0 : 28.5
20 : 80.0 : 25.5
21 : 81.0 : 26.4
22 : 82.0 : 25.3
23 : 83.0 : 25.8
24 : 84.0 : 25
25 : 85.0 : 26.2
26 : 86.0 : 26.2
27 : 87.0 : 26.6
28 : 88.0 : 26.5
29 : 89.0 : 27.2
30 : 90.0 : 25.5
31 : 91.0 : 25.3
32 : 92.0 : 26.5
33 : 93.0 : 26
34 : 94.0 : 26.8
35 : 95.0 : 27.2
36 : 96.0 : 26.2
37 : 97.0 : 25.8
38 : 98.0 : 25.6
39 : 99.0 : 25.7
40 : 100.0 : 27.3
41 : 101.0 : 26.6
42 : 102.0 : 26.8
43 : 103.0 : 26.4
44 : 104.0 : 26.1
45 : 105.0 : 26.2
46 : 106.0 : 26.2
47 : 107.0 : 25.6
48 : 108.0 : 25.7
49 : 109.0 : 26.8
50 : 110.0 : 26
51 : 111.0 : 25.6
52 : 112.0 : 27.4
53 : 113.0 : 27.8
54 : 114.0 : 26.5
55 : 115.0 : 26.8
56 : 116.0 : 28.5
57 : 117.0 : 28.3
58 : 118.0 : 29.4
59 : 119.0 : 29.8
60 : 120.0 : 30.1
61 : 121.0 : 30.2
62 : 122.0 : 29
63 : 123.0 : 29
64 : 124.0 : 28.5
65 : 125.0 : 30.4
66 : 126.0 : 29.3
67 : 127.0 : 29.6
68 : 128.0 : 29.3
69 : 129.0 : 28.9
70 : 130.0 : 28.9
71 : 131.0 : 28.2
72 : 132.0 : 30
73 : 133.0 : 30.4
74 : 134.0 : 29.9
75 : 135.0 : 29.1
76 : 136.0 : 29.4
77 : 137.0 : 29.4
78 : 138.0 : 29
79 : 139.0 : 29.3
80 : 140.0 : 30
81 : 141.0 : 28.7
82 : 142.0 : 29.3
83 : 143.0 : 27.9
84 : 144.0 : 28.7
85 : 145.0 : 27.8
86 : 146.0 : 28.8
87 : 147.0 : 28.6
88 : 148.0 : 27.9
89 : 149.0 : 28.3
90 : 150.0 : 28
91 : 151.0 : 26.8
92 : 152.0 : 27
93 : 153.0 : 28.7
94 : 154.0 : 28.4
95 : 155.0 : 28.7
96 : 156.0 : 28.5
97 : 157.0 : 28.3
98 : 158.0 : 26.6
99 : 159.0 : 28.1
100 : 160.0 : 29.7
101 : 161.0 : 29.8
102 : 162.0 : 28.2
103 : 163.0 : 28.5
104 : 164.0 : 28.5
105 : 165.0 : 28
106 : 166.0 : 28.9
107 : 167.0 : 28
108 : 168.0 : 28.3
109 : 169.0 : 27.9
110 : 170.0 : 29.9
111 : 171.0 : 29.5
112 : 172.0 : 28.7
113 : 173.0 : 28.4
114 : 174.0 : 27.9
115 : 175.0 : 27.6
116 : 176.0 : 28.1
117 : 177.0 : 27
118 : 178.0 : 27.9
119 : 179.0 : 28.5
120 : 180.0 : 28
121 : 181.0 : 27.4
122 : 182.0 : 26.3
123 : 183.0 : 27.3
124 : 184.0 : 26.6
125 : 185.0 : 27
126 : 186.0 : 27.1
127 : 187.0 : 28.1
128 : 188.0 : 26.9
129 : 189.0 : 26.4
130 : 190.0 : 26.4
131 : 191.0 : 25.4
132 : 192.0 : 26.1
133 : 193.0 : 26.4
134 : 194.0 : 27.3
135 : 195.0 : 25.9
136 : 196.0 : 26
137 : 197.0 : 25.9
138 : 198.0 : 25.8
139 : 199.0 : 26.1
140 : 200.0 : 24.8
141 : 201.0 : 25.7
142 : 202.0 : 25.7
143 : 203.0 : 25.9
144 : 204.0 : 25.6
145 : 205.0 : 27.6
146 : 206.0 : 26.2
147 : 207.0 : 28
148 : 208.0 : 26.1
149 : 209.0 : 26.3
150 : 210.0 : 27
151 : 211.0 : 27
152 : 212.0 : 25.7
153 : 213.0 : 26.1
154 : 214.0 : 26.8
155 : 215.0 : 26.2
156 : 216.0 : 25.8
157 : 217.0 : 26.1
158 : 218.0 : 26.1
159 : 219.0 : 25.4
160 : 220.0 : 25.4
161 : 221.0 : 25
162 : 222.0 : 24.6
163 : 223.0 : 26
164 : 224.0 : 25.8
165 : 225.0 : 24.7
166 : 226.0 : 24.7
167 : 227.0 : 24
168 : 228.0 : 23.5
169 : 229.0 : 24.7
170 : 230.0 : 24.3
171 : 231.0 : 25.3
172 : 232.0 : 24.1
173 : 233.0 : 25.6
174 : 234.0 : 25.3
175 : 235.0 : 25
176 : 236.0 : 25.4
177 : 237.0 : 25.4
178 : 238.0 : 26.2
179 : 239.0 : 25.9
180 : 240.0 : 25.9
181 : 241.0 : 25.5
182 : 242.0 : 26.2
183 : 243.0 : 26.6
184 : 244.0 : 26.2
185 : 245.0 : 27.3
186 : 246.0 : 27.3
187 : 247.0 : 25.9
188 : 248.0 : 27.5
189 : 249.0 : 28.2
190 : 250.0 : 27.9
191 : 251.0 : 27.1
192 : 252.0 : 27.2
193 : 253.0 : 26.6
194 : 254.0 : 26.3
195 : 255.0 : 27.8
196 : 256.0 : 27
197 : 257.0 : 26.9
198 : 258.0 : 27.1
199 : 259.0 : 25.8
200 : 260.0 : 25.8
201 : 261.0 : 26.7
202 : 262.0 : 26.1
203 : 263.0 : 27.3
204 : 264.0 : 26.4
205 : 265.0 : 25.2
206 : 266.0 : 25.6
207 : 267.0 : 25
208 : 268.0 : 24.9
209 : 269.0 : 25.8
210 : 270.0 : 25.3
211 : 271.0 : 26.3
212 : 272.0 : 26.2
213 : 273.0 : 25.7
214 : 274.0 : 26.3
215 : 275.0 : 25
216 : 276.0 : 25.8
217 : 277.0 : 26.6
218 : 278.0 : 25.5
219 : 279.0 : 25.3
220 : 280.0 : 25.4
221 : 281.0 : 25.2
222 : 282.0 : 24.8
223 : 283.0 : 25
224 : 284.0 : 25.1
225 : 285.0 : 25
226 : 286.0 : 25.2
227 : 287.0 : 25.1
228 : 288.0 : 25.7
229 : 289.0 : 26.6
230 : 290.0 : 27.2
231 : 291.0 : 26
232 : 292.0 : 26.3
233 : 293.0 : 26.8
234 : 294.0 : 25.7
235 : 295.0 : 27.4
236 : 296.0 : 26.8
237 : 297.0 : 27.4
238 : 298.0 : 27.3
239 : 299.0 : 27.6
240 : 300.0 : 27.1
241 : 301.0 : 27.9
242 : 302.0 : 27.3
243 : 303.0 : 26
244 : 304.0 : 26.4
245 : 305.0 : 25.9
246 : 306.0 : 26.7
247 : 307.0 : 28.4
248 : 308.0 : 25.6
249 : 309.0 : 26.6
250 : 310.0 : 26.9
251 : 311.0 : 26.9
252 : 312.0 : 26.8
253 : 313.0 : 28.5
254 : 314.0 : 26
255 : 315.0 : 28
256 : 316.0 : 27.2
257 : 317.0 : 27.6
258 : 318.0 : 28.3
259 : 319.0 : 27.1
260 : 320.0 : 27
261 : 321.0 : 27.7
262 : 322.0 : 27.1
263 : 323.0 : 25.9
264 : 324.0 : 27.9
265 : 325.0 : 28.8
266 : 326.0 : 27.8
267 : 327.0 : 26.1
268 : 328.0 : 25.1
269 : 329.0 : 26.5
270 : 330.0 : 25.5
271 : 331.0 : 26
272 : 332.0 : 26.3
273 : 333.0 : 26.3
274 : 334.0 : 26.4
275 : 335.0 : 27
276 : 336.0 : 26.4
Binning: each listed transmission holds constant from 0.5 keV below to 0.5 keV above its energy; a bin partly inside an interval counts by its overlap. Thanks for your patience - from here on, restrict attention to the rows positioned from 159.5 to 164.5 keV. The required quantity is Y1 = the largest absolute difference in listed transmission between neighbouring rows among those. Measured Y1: 1.6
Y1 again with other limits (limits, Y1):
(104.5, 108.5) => 0.6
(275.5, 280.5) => 1.1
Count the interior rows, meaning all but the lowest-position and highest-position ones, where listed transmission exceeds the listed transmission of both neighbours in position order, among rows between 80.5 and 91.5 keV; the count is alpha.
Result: 3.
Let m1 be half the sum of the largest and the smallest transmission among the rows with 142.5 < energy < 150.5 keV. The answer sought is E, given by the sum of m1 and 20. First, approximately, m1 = 28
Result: 48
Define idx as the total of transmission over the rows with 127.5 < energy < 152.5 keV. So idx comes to 720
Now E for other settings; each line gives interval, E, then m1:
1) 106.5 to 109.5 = 46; 26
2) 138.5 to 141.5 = 49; 29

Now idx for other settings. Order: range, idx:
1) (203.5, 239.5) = 923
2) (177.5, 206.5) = 770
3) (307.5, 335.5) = 753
